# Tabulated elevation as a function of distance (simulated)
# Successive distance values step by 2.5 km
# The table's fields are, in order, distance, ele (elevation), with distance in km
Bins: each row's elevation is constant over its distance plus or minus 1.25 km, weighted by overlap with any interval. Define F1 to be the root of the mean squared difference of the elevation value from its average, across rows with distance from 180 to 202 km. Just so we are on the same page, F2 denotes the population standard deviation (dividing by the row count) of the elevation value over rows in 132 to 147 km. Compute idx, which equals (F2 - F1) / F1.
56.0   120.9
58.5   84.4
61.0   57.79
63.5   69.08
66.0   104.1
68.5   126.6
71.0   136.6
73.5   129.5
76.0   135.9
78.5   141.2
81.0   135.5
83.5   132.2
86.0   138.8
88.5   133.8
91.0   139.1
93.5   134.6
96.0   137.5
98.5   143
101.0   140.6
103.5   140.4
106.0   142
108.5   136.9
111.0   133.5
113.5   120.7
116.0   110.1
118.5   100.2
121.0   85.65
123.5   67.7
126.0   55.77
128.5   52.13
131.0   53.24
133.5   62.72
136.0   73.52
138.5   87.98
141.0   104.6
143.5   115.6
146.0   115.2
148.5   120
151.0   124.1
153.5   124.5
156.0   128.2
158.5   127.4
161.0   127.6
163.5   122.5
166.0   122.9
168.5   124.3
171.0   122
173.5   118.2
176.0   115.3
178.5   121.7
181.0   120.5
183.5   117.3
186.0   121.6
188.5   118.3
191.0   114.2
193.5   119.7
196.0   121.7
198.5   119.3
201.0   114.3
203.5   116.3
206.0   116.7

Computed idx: 6.6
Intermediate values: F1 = 2.7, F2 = 20.2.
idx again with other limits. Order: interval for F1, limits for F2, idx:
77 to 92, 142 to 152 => 0.1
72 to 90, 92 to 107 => -0.2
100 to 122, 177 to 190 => -0.9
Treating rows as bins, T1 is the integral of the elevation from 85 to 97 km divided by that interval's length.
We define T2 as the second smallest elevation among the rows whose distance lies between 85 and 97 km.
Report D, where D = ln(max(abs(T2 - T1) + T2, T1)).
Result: 4.92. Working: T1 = 137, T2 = 134.6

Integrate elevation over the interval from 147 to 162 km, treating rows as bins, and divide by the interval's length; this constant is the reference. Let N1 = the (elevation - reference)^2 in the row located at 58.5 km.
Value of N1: 1656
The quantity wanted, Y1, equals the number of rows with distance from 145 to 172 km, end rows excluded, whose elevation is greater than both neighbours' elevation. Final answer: 3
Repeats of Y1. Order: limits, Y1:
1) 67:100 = 4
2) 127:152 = 1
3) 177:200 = 2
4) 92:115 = 2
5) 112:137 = 0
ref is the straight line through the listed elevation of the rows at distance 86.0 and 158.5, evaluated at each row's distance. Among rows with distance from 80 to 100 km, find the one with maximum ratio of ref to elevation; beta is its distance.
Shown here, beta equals 83.5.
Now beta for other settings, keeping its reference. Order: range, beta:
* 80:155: 128.5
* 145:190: 146.0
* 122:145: 128.5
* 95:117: 116.0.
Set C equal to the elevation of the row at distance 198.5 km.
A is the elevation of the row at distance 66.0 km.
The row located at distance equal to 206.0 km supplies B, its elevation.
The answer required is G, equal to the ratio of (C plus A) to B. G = 1.9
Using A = 104.1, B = 116.7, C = 119.3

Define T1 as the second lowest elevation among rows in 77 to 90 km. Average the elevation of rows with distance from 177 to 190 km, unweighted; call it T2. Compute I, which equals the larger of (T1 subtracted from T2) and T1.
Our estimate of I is 134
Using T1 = 133.8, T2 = 120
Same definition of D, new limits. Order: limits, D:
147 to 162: 4.83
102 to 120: 4.84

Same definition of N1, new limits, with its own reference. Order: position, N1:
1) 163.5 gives 7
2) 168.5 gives 1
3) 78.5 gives 259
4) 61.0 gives 4530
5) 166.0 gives 5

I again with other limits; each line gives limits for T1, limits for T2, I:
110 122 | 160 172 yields 100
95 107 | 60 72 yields 140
